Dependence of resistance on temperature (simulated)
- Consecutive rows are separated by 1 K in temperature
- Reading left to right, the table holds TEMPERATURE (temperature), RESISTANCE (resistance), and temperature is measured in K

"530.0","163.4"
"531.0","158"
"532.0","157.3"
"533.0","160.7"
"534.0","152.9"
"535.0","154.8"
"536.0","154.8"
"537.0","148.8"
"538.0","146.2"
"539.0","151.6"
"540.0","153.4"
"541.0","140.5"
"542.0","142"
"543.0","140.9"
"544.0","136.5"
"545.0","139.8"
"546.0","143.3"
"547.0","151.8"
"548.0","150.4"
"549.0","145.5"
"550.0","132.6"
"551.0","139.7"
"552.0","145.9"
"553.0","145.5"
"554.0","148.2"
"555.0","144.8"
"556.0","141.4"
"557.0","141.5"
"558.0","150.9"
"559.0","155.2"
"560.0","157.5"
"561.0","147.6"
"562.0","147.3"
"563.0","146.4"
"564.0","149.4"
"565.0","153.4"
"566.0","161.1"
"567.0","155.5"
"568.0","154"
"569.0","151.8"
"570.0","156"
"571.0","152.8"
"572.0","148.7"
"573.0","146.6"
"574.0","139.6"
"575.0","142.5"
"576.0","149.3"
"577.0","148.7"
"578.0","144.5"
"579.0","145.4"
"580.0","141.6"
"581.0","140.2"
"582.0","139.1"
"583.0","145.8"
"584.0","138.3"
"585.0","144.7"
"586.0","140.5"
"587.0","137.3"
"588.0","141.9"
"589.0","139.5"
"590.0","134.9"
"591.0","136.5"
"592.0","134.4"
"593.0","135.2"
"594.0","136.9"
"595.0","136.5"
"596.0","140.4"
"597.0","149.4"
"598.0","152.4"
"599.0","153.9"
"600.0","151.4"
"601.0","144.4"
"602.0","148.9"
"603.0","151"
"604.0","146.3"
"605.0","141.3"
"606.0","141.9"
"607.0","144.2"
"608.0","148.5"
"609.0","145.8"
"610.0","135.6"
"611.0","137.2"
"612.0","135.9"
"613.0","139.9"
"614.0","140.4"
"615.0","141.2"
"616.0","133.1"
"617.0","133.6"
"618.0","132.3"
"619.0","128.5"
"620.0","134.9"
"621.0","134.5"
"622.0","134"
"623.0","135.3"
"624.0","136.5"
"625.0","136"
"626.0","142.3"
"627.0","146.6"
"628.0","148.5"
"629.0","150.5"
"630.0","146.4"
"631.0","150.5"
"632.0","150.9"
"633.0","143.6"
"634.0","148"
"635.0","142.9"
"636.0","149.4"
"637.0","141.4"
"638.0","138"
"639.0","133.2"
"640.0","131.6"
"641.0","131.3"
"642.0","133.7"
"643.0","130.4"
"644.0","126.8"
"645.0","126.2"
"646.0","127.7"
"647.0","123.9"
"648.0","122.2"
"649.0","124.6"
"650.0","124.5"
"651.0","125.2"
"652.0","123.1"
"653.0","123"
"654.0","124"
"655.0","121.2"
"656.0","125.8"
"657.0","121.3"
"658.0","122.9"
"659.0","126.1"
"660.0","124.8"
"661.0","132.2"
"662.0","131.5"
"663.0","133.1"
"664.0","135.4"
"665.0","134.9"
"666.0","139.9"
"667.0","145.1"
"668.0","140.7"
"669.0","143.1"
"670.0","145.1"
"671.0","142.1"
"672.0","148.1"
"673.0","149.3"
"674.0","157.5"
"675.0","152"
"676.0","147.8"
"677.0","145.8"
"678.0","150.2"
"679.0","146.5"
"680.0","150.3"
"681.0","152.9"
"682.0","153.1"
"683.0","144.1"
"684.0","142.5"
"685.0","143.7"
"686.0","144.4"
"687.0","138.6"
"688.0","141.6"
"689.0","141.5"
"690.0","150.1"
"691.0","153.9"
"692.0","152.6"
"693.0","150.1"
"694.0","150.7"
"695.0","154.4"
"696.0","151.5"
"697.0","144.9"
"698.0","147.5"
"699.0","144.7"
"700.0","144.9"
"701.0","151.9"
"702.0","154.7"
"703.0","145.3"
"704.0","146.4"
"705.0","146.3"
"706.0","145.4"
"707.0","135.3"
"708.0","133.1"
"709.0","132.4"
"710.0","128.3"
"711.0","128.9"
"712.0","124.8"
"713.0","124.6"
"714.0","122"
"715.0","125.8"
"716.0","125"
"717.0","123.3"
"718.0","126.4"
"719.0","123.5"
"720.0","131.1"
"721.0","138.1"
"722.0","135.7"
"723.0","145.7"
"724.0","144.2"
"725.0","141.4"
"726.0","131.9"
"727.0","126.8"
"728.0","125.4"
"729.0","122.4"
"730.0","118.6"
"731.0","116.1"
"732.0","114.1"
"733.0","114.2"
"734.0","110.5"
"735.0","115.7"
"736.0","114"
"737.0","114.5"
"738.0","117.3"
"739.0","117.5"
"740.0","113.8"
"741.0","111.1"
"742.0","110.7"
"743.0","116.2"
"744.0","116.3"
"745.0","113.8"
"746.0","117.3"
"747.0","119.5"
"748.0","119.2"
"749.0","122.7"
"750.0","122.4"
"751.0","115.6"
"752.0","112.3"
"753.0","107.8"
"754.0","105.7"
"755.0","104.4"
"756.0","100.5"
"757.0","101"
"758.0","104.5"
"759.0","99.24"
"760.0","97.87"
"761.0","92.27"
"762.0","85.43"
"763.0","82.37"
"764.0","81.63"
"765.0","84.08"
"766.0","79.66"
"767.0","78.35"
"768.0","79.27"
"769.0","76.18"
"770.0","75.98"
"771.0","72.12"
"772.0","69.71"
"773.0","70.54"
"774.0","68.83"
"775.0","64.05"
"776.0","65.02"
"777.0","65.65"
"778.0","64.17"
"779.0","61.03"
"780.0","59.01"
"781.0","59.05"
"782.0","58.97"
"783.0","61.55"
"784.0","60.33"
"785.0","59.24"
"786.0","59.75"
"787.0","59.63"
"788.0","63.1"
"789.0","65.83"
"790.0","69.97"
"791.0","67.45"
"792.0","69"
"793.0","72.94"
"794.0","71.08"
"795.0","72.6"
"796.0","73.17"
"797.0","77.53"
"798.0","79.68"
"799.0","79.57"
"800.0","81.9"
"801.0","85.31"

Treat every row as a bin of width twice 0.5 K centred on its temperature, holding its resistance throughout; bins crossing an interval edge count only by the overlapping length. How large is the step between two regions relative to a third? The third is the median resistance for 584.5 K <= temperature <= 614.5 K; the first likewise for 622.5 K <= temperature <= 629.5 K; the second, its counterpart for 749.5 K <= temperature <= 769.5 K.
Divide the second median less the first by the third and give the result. -0.31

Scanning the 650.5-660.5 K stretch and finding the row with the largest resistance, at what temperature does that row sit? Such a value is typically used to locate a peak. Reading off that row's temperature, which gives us 659.0 K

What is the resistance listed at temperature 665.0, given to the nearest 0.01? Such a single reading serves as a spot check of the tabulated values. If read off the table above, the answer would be 134.90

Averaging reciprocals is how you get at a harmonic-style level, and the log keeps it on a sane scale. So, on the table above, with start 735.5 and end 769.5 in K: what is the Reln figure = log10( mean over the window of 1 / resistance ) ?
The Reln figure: -2.01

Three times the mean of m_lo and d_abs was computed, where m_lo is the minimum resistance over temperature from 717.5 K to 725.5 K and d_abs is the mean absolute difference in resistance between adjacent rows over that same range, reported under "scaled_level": 193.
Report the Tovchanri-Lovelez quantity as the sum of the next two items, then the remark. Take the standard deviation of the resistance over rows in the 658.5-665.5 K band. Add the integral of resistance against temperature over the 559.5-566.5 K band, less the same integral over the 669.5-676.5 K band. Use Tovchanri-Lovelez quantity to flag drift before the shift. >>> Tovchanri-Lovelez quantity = 25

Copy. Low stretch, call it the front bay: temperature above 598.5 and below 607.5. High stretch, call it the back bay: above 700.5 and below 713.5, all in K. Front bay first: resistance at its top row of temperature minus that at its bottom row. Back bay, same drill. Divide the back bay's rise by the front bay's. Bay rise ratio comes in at 2.8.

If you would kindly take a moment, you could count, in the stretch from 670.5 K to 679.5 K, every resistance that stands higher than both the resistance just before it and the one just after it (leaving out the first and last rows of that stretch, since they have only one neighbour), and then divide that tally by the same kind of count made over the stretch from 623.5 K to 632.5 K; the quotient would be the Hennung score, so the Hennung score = 2.0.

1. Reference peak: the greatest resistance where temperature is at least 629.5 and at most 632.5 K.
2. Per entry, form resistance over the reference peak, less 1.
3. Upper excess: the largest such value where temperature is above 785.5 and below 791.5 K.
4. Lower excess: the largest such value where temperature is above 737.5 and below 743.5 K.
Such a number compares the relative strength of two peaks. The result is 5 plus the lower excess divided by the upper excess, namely 5.41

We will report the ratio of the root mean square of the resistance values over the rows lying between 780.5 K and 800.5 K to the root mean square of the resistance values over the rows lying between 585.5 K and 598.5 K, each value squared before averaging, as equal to 0.49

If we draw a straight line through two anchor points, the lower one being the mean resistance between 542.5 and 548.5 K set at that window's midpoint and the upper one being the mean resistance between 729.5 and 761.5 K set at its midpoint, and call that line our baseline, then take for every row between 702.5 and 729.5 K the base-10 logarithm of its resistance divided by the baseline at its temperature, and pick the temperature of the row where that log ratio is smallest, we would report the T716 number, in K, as 714.0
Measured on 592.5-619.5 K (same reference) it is 619.0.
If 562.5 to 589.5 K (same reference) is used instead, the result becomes 587.0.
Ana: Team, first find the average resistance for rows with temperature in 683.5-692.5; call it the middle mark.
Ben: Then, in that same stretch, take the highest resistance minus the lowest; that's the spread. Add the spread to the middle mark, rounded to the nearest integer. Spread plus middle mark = 161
